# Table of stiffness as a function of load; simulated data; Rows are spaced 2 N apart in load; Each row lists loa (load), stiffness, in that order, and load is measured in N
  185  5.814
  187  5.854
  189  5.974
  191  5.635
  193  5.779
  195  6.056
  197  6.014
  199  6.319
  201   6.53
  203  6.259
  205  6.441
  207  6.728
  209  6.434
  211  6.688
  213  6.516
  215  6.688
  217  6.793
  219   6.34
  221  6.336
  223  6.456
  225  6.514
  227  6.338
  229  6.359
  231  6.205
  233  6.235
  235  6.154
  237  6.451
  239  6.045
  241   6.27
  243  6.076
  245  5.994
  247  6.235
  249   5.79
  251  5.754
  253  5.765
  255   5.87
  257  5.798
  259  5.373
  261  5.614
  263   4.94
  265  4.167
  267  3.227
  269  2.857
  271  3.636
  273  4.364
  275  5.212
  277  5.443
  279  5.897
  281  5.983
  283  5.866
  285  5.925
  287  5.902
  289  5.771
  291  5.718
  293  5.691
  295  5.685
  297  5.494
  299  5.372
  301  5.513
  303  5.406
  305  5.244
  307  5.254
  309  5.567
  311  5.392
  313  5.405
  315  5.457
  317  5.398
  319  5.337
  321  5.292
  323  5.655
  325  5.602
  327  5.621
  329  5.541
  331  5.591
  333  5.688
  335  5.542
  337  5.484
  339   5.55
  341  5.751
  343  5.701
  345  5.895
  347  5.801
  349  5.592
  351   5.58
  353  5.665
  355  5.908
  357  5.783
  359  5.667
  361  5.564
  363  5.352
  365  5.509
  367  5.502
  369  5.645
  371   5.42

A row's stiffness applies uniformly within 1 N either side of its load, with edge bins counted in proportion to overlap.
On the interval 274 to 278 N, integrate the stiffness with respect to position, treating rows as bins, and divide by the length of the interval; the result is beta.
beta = 5.3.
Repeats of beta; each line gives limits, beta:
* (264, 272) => 3.5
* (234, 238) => 6.3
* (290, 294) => 5.7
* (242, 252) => 6.0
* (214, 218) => 6.7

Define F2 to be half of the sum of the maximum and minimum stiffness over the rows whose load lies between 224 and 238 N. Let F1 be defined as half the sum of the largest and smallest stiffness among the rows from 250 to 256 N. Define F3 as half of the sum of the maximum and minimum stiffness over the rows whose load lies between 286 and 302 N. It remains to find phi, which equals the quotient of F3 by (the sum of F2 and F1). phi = 0.464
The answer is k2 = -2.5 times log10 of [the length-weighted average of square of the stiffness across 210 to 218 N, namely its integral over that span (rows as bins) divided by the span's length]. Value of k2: -4.12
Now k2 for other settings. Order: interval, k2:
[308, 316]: -3.68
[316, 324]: -3.67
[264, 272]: -2.72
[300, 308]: -3.64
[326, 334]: -3.75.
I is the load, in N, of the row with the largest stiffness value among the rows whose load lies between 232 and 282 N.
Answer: 237 N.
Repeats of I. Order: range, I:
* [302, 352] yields 345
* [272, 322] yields 281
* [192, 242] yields 217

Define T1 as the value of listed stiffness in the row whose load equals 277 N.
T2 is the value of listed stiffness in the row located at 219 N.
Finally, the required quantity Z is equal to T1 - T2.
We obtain -0.90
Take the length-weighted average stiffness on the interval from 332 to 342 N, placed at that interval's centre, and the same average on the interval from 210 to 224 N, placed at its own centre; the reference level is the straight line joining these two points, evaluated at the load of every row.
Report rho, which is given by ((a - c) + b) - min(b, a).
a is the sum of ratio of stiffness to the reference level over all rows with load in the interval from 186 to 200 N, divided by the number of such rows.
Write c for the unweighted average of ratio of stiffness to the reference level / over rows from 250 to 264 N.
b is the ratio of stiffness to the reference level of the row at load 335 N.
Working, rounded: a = 0.88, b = 0.99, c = 0.90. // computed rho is 0.090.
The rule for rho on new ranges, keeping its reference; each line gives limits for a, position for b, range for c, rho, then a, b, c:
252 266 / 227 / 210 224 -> -0.020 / 0.86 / 0.98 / 1.00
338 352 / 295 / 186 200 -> 0.145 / 1.03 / 0.96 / 0.88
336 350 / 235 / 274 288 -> 0.072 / 1.02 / 0.96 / 0.95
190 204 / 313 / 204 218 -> -0.070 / 0.91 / 0.93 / 1.00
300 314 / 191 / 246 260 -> -0.001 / 0.92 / 0.83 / 0.93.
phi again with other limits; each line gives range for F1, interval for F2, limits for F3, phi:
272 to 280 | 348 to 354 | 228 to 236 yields 0.582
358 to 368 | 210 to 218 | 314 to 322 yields 0.442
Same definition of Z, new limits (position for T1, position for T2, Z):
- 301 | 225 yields -1.00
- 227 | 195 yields 0.28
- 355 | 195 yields -0.15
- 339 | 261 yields -0.06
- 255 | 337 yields 0.39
